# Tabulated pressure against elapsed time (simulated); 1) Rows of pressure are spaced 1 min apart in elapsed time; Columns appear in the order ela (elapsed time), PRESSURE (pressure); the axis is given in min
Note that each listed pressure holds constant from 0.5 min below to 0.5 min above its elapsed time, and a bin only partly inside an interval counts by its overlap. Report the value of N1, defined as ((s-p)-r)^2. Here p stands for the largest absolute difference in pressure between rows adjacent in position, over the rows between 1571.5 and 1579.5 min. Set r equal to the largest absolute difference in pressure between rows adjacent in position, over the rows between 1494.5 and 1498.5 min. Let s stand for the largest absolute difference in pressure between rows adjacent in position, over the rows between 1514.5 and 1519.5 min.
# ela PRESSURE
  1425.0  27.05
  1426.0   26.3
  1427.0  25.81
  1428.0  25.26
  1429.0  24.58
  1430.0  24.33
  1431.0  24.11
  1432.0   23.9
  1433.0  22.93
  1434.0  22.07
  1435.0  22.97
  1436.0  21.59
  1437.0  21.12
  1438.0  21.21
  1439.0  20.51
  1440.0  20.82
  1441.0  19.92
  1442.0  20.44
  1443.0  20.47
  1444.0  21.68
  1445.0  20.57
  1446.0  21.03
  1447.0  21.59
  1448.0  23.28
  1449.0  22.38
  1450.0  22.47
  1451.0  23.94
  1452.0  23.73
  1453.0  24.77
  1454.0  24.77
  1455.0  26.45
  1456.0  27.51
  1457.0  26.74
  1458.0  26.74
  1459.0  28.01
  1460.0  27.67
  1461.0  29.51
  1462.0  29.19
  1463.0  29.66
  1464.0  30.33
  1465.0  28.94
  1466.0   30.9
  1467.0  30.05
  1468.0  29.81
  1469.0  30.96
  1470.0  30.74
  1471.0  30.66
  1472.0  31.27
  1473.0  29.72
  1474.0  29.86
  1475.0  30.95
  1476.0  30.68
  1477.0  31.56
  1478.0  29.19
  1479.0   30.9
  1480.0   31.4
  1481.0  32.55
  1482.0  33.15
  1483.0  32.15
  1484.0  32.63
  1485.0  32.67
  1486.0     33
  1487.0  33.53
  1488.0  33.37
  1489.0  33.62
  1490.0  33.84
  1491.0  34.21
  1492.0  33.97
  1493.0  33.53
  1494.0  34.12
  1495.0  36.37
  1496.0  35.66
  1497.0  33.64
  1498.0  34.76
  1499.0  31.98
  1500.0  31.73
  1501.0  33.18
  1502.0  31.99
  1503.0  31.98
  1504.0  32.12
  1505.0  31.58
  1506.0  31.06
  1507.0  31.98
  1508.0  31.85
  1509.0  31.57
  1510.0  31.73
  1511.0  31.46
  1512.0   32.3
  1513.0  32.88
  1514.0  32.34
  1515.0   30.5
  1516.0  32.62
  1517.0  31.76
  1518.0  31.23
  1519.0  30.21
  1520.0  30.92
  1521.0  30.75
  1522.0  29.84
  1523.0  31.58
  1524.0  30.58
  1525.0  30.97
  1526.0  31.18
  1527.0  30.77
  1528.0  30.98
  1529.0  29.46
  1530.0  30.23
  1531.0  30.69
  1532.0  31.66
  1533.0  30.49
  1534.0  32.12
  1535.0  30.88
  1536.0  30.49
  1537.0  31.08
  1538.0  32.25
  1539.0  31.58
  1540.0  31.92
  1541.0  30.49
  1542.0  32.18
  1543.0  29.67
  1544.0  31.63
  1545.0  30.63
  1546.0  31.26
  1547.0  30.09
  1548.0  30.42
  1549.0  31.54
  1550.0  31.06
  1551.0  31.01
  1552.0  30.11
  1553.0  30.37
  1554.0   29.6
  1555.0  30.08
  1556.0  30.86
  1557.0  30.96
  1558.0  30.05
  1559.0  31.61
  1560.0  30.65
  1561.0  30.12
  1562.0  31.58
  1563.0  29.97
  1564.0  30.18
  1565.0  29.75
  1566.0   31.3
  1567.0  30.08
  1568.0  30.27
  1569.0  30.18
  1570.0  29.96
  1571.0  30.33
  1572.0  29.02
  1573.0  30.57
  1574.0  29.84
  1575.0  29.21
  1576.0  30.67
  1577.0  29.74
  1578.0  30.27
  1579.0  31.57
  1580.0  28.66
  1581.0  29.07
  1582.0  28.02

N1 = 2.1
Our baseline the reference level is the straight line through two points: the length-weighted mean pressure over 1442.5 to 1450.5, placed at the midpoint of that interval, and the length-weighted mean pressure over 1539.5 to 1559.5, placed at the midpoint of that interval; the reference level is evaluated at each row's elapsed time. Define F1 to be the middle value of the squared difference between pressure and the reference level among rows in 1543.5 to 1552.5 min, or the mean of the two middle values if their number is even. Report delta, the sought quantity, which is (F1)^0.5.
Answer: 0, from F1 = 0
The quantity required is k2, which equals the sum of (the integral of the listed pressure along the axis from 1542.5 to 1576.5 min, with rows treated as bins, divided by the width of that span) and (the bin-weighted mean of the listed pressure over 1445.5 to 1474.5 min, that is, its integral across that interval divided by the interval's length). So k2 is 57.8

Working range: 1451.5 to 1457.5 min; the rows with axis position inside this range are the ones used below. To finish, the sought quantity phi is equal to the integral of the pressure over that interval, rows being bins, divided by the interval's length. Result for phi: 26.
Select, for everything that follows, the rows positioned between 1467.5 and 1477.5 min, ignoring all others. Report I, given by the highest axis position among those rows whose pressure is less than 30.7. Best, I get 1476.0 min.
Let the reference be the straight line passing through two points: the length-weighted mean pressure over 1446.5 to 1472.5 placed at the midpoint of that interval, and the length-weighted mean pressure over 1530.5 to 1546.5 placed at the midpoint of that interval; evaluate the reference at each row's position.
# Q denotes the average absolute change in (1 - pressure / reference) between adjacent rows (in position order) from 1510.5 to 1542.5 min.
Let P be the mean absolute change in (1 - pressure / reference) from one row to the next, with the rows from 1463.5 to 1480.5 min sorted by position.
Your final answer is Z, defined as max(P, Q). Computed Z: 0.0335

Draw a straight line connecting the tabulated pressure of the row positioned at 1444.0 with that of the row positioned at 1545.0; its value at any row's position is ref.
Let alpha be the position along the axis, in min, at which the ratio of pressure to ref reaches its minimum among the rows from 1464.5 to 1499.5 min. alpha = 1478.0 min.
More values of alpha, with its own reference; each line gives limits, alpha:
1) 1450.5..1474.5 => 1452.0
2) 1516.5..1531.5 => 1529.0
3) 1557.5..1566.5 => 1565.0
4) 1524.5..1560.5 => 1554.0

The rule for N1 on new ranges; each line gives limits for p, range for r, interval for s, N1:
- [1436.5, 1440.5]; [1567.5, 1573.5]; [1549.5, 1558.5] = 1.8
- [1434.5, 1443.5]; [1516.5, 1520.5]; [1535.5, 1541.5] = 0.9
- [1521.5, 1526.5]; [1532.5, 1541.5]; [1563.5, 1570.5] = 3.3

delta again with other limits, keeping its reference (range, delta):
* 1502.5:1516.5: 5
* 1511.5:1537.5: 2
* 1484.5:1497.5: 8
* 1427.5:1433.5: 4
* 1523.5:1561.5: 1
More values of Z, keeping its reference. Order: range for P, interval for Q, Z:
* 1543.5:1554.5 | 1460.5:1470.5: 0.0294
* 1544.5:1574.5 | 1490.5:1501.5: 0.0410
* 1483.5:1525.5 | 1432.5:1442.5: 0.0261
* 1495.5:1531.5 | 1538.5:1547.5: 0.0427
